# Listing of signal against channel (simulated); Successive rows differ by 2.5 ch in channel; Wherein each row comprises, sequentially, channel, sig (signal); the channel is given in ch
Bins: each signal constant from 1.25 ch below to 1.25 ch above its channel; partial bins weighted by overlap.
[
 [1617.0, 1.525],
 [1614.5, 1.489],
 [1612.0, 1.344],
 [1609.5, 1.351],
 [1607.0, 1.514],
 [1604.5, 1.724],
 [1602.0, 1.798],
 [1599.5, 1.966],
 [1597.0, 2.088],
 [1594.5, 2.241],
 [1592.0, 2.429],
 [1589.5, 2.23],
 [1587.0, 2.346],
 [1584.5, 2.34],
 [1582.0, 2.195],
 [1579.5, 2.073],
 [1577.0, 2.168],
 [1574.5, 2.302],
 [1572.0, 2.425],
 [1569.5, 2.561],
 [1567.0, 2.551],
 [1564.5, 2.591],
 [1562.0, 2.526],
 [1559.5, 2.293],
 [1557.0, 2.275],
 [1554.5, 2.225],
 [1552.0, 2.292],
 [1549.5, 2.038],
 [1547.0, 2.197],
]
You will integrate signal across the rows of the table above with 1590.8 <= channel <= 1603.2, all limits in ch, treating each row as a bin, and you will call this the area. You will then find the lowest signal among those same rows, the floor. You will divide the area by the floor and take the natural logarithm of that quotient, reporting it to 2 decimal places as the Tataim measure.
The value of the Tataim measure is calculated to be 2.68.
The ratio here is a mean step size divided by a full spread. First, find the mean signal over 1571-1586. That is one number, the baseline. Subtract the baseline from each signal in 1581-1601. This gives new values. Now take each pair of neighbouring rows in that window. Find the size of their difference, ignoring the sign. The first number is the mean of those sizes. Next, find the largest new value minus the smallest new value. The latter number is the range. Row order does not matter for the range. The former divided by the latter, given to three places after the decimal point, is 0.287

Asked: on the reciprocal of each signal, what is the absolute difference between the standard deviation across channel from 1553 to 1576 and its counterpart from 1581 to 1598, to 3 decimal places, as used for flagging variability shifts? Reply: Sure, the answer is 0.003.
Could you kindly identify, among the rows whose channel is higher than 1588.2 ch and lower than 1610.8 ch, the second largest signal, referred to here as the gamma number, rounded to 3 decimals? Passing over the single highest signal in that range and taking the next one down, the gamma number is 2.241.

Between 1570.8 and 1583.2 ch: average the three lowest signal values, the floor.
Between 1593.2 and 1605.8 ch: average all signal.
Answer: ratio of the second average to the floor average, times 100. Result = 92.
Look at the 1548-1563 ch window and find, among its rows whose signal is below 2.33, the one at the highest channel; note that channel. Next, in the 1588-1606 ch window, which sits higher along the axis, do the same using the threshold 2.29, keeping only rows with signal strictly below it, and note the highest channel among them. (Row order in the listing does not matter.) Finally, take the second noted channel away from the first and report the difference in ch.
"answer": -45.0 ch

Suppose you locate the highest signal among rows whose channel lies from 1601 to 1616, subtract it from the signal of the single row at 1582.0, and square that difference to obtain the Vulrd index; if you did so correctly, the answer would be 0.16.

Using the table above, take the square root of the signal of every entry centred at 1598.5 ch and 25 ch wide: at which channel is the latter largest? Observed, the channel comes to 1592.0 ch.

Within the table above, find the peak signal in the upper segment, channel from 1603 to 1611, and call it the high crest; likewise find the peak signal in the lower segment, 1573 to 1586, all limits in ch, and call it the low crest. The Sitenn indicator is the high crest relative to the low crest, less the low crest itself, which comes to -1.60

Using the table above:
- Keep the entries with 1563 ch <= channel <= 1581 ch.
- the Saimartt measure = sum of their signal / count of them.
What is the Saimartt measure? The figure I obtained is 2.38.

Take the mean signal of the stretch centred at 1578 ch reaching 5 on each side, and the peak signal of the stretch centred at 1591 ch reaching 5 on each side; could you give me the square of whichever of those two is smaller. 4.8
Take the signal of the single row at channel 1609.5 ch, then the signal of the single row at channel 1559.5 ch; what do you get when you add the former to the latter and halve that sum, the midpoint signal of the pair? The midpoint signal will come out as 1.82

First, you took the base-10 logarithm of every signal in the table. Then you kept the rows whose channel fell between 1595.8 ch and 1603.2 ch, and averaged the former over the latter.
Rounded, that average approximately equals 0.29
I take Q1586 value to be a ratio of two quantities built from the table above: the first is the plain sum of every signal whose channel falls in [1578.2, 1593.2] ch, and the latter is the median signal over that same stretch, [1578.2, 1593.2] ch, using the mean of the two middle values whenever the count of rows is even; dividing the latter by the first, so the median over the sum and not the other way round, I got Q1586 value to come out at 0.17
